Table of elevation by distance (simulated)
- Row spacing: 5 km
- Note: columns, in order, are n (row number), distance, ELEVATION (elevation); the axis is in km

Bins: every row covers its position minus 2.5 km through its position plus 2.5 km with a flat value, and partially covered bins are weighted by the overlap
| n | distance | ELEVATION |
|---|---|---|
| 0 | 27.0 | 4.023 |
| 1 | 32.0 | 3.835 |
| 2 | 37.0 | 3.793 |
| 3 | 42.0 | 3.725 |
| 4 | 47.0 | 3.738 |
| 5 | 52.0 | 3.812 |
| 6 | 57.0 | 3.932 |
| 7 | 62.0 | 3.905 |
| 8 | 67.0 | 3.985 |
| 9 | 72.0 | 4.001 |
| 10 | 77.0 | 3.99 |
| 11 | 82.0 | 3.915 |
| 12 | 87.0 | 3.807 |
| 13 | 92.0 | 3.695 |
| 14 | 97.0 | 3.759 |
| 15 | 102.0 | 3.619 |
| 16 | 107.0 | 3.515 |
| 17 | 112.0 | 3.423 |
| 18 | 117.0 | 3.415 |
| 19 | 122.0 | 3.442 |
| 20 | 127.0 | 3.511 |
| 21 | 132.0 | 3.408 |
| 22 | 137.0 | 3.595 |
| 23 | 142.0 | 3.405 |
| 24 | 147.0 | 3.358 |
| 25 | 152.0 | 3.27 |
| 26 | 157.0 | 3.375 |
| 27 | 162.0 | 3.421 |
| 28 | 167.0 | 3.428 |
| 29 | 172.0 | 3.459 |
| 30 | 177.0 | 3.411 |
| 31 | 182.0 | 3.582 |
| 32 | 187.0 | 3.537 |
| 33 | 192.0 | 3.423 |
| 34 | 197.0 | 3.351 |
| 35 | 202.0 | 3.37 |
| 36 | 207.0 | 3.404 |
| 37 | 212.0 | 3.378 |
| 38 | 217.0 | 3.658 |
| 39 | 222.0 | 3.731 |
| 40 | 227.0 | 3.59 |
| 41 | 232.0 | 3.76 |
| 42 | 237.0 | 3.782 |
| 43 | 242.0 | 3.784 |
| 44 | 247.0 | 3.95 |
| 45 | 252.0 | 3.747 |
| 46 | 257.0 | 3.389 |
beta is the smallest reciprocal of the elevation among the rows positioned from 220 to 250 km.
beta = 0.25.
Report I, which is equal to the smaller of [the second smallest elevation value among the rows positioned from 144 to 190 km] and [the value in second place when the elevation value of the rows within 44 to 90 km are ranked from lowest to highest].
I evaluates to 3.36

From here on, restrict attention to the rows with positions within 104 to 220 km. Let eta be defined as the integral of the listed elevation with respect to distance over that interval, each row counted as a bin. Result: 399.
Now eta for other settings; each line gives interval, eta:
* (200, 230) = 106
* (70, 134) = 234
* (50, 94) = 171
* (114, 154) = 137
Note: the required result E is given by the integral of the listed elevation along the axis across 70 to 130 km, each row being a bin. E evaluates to 220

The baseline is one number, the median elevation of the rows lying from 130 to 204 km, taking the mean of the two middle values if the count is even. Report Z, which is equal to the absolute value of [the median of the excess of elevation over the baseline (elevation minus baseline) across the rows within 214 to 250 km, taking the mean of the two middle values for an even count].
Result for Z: 0.349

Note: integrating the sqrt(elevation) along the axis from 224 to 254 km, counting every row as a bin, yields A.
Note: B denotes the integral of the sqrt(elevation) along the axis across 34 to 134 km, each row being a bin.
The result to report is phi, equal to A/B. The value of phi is 0.30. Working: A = 58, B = 193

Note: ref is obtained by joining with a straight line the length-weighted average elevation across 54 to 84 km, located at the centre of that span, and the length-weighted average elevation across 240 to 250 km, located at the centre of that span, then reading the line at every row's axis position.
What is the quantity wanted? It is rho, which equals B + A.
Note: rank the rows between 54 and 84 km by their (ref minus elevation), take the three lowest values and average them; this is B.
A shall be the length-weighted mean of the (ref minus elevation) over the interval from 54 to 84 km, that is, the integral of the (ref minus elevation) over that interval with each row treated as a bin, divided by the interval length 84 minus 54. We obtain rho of -0.04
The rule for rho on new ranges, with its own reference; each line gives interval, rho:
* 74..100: 0.15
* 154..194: 0.82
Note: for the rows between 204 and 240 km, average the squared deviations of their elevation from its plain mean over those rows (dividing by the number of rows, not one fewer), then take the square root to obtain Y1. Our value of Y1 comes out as 0.15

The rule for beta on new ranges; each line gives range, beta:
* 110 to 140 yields 0.28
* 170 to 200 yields 0.28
